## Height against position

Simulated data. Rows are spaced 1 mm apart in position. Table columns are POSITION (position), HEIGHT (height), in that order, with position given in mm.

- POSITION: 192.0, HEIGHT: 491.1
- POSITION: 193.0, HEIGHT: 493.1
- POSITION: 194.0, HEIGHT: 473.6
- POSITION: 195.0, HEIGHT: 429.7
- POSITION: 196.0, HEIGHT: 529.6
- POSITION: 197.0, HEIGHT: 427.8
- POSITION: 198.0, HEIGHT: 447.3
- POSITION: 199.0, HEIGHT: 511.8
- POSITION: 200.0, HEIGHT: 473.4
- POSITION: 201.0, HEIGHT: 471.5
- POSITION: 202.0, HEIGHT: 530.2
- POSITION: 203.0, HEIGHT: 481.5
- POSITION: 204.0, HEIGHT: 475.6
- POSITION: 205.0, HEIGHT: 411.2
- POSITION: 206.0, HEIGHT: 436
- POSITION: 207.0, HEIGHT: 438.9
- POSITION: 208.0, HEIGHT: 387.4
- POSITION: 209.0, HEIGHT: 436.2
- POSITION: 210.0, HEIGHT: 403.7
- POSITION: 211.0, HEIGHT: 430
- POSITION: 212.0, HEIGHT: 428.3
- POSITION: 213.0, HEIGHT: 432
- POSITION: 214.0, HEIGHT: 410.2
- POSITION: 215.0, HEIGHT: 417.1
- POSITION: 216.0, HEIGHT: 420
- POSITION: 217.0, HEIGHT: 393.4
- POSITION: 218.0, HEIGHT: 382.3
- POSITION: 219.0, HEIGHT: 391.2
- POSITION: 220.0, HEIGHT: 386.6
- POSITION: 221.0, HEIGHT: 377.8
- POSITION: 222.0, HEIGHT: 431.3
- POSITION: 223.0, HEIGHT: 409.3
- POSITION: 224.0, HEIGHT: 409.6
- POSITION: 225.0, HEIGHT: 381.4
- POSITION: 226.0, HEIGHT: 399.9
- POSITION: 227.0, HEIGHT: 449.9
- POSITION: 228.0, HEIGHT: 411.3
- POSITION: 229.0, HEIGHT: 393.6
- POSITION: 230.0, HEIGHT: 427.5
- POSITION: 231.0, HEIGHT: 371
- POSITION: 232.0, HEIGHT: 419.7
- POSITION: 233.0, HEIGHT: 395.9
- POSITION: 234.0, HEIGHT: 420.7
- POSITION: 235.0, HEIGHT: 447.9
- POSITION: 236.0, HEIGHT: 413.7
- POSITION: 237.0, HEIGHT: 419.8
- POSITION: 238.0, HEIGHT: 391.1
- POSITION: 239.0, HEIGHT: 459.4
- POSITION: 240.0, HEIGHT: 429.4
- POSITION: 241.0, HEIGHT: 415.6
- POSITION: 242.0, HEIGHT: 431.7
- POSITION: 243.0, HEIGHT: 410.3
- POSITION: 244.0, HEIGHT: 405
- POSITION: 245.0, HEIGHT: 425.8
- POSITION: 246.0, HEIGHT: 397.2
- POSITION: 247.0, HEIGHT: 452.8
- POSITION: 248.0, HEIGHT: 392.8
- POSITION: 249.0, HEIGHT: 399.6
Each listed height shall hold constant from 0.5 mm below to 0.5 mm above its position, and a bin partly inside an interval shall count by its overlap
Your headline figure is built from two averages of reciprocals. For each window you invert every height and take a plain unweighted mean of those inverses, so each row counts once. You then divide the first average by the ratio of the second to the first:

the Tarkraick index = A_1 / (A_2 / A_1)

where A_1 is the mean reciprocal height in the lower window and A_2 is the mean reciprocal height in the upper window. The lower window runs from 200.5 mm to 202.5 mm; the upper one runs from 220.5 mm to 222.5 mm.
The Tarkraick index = 0.0016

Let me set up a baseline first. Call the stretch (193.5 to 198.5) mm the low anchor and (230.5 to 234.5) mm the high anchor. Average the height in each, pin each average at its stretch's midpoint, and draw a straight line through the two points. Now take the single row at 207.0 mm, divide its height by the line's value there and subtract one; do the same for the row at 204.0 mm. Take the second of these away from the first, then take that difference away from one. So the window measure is 1.07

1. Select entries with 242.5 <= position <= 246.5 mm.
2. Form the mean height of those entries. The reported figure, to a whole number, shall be 410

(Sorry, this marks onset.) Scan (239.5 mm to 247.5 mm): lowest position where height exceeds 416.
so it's 240.0 mm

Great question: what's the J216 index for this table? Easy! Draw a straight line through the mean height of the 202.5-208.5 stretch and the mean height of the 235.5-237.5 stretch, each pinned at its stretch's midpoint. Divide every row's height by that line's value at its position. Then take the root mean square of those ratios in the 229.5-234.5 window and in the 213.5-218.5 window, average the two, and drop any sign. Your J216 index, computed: 0.955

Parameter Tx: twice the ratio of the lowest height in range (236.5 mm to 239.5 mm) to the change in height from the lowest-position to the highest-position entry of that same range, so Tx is 20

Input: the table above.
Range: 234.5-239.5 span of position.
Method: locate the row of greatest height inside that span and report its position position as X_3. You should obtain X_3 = 239.0 mm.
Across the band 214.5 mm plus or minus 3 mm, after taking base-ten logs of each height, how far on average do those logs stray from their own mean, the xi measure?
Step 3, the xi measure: 0.011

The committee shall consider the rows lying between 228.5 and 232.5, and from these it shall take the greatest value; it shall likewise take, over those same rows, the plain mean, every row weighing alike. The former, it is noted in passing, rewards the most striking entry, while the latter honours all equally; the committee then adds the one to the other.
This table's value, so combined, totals 830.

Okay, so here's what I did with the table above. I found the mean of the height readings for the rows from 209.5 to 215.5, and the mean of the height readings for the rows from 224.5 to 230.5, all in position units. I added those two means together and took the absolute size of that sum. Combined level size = 831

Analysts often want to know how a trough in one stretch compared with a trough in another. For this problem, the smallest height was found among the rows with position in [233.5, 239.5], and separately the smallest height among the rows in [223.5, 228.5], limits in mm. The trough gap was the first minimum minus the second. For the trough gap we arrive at 10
